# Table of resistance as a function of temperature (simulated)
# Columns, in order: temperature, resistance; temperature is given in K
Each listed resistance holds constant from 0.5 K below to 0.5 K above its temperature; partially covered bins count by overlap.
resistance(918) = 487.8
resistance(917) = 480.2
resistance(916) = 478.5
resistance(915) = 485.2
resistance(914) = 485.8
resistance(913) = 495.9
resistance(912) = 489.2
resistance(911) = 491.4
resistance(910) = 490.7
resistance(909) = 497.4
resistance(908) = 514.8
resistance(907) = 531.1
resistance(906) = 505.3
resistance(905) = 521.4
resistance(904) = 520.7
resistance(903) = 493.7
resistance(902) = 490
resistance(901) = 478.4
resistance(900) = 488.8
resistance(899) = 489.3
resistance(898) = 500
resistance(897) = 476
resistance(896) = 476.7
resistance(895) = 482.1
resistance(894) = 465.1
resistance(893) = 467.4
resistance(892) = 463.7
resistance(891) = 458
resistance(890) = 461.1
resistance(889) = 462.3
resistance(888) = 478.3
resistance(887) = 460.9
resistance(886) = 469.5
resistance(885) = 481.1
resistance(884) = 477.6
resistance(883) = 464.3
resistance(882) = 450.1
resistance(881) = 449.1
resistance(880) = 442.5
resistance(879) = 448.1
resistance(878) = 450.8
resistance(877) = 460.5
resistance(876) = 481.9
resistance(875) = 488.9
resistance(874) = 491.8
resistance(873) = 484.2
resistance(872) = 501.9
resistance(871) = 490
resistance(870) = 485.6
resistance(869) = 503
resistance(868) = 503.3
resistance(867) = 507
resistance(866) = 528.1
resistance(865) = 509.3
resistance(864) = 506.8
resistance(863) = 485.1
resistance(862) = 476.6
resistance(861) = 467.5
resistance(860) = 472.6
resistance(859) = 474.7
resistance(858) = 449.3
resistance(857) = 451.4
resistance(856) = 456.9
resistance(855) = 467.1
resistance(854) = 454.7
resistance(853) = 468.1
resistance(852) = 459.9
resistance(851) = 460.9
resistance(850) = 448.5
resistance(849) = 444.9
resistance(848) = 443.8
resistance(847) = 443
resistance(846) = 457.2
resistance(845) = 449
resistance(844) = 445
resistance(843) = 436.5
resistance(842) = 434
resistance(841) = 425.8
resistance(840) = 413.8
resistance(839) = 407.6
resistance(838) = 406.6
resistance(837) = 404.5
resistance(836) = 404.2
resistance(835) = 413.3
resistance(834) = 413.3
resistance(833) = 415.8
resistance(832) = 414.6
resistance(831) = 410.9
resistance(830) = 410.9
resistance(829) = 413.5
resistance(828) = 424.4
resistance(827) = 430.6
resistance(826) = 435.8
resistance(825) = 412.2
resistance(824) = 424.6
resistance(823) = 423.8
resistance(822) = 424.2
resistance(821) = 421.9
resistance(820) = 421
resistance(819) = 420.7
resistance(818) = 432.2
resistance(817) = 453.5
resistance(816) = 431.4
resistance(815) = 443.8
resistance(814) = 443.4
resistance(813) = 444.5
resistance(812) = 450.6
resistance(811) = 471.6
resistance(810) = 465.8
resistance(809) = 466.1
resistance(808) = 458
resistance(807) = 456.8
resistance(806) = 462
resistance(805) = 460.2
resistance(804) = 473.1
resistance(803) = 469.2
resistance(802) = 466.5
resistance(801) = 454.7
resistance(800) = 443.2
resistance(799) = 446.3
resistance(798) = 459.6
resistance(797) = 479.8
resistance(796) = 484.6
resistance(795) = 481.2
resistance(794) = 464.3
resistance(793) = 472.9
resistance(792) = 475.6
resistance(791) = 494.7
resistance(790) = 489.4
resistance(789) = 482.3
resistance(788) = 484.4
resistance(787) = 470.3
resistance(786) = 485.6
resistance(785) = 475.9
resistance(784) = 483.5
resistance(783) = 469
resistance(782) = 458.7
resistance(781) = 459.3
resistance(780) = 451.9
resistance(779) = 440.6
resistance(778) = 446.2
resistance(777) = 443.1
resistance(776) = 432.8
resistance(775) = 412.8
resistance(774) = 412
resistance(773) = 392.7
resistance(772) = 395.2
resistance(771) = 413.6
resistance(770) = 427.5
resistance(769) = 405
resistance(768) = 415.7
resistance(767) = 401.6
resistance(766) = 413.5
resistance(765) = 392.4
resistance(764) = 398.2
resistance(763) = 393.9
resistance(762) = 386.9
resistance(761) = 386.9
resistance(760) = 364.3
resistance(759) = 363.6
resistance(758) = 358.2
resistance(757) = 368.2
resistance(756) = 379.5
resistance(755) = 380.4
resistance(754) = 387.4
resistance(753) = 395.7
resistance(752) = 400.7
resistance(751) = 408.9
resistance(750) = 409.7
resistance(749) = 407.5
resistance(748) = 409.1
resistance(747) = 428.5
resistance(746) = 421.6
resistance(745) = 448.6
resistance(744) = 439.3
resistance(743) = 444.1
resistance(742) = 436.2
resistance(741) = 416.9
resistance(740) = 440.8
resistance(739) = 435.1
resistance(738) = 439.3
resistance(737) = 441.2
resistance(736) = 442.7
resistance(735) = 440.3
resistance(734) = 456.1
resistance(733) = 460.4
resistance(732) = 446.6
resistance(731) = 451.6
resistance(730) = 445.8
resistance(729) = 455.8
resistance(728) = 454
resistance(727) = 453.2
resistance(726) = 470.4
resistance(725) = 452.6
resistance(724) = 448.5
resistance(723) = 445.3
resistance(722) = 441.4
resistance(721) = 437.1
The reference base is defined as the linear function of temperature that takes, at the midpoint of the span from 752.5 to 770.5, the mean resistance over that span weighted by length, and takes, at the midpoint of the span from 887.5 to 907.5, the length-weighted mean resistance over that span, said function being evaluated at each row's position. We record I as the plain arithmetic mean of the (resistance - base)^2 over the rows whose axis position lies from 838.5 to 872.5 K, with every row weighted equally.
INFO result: 597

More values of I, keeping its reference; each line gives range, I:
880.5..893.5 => 265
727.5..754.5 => 3816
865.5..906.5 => 505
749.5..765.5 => 279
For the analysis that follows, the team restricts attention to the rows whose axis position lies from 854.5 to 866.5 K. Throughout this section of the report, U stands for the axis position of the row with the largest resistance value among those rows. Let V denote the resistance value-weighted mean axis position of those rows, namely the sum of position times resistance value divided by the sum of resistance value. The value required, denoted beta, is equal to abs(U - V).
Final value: 5.4 K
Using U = 866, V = 860.6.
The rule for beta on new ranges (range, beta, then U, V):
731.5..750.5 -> 7.9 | 733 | 740.9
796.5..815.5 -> 9.0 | 797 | 806.0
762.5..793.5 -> 12.4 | 791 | 778.6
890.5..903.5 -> 0.9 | 898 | 897.1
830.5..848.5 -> 6.3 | 846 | 839.7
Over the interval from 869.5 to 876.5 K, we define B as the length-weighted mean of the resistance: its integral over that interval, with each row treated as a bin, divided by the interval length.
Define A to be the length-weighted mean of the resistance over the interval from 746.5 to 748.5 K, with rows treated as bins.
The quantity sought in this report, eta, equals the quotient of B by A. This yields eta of 1.2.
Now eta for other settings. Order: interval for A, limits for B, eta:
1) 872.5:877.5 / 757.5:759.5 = 0.7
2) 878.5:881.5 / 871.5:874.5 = 1.1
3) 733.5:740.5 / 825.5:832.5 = 0.9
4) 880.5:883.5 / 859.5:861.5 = 1.0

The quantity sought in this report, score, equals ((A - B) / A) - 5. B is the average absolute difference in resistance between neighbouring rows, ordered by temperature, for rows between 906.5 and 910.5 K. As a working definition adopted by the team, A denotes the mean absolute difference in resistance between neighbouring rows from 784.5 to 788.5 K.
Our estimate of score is -5.0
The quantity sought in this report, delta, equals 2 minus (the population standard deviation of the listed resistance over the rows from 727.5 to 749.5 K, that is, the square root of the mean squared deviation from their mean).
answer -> -12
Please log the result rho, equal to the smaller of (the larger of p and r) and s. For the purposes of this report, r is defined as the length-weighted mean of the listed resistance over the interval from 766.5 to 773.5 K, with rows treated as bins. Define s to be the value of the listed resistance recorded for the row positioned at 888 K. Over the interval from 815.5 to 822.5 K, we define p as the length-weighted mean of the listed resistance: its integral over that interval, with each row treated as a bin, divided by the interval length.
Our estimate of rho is 429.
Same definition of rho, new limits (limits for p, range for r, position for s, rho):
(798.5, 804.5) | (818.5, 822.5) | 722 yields 441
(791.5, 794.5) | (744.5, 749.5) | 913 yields 471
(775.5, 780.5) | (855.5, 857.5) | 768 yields 416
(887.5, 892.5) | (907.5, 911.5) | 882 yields 450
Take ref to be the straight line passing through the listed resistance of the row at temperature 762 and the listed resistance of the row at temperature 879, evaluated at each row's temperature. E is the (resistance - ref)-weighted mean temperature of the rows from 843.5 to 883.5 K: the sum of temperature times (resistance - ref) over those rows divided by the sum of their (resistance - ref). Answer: 863.8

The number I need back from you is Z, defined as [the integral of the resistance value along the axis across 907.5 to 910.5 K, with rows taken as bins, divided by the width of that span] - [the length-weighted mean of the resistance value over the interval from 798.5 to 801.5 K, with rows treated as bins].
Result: 53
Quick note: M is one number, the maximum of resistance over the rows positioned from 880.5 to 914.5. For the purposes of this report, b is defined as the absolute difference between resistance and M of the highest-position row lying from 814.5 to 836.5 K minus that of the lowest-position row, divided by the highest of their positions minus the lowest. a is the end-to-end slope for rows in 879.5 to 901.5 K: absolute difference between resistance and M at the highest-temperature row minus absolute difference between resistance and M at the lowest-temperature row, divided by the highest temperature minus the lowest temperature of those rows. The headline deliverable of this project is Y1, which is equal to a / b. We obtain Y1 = -0.9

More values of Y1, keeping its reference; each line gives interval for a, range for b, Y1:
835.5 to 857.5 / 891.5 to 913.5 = 1.5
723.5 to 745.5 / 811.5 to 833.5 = 0.0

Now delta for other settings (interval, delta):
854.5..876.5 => -18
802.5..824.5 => -16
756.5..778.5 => -22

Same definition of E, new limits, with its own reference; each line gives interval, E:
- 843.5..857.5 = 851.0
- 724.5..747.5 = 734.8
